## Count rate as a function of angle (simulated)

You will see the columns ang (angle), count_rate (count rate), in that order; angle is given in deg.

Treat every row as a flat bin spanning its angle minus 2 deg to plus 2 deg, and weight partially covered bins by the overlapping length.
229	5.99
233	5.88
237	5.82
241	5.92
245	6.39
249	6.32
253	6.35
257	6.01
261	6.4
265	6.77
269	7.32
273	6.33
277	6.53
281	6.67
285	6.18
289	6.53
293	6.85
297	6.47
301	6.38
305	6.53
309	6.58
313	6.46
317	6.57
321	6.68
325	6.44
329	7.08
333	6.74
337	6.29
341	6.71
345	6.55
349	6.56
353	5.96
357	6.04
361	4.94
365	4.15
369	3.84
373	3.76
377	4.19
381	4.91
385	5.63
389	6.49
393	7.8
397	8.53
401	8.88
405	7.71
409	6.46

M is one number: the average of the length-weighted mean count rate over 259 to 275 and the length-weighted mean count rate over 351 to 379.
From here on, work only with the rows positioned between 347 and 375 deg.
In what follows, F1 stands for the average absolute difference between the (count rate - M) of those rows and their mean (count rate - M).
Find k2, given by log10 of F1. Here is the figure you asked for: 0.0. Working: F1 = 0.99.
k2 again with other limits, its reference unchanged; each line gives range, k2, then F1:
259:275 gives -0.5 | 0.34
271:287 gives -0.8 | 0.17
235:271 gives -0.5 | 0.31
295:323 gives -1.1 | 0.08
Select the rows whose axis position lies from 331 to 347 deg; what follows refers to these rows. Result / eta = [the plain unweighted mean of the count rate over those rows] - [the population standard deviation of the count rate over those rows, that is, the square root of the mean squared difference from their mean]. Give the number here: 6.39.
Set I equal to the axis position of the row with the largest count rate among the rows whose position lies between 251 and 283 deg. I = 269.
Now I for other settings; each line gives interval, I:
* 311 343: 329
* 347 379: 349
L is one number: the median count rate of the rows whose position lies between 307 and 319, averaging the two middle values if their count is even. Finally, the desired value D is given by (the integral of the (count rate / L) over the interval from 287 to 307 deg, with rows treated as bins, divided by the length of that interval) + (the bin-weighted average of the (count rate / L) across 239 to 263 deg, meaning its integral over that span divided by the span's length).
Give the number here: 1.95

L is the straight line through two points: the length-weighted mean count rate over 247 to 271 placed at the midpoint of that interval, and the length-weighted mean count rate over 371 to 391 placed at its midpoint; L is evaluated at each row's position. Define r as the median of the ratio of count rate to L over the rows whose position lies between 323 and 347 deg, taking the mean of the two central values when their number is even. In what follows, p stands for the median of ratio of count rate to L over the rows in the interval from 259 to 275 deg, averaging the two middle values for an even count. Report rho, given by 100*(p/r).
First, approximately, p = 1.02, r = 1.20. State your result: 85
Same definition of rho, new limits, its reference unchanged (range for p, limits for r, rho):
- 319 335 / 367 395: 120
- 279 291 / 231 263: 114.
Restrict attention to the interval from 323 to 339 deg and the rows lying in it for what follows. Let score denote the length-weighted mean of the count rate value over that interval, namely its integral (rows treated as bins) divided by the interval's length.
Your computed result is 6.6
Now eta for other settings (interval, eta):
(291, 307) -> 6.38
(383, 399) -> 5.99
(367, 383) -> 3.72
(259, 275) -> 6.31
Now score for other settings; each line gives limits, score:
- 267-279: 6.7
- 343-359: 6.3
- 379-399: 6.7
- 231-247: 6.0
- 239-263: 6.2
